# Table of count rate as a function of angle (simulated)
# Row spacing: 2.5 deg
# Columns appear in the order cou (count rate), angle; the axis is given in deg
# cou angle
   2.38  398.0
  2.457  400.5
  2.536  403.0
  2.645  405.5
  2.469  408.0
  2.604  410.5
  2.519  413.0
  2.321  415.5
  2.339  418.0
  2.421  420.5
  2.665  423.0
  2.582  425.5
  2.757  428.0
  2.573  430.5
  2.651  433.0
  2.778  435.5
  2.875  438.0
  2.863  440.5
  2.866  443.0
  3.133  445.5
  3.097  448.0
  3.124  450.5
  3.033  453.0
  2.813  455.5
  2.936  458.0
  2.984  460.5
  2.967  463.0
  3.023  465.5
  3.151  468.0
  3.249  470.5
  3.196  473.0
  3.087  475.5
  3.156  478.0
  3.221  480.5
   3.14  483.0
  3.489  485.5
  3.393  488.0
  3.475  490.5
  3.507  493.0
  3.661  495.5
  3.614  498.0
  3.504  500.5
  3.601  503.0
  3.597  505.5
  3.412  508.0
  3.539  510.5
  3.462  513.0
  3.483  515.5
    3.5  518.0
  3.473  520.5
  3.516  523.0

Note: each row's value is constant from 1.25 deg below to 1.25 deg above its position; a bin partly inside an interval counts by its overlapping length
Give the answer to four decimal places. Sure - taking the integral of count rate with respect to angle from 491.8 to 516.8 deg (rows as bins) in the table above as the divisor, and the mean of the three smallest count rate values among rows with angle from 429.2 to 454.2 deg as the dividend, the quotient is 0.0302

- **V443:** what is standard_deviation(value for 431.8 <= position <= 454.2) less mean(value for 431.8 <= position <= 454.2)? -2.8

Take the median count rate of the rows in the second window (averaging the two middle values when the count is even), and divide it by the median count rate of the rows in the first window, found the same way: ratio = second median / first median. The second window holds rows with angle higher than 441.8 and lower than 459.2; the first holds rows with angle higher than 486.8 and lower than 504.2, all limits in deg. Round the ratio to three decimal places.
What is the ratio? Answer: 0.865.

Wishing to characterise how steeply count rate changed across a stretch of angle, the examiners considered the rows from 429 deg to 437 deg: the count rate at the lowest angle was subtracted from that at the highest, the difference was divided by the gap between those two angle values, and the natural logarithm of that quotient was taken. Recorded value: -3.19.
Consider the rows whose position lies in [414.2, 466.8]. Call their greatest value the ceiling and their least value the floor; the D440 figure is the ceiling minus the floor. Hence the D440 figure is 0.81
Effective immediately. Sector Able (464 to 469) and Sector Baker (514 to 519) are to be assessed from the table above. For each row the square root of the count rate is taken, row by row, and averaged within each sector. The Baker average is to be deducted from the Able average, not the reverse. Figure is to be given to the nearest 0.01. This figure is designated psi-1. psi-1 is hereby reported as -0.11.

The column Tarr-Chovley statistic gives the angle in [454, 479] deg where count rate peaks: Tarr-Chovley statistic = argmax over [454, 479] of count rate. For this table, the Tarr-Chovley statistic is 470.5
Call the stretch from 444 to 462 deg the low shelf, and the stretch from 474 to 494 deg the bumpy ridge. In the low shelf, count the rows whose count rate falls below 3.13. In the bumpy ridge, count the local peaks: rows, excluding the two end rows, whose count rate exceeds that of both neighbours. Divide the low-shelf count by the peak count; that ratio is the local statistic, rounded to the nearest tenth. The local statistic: 3.0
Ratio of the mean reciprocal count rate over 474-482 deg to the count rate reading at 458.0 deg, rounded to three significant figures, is 0.108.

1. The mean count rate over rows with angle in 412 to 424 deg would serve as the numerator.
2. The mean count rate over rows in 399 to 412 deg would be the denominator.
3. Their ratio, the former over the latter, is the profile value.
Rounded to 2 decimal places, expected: 0.96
